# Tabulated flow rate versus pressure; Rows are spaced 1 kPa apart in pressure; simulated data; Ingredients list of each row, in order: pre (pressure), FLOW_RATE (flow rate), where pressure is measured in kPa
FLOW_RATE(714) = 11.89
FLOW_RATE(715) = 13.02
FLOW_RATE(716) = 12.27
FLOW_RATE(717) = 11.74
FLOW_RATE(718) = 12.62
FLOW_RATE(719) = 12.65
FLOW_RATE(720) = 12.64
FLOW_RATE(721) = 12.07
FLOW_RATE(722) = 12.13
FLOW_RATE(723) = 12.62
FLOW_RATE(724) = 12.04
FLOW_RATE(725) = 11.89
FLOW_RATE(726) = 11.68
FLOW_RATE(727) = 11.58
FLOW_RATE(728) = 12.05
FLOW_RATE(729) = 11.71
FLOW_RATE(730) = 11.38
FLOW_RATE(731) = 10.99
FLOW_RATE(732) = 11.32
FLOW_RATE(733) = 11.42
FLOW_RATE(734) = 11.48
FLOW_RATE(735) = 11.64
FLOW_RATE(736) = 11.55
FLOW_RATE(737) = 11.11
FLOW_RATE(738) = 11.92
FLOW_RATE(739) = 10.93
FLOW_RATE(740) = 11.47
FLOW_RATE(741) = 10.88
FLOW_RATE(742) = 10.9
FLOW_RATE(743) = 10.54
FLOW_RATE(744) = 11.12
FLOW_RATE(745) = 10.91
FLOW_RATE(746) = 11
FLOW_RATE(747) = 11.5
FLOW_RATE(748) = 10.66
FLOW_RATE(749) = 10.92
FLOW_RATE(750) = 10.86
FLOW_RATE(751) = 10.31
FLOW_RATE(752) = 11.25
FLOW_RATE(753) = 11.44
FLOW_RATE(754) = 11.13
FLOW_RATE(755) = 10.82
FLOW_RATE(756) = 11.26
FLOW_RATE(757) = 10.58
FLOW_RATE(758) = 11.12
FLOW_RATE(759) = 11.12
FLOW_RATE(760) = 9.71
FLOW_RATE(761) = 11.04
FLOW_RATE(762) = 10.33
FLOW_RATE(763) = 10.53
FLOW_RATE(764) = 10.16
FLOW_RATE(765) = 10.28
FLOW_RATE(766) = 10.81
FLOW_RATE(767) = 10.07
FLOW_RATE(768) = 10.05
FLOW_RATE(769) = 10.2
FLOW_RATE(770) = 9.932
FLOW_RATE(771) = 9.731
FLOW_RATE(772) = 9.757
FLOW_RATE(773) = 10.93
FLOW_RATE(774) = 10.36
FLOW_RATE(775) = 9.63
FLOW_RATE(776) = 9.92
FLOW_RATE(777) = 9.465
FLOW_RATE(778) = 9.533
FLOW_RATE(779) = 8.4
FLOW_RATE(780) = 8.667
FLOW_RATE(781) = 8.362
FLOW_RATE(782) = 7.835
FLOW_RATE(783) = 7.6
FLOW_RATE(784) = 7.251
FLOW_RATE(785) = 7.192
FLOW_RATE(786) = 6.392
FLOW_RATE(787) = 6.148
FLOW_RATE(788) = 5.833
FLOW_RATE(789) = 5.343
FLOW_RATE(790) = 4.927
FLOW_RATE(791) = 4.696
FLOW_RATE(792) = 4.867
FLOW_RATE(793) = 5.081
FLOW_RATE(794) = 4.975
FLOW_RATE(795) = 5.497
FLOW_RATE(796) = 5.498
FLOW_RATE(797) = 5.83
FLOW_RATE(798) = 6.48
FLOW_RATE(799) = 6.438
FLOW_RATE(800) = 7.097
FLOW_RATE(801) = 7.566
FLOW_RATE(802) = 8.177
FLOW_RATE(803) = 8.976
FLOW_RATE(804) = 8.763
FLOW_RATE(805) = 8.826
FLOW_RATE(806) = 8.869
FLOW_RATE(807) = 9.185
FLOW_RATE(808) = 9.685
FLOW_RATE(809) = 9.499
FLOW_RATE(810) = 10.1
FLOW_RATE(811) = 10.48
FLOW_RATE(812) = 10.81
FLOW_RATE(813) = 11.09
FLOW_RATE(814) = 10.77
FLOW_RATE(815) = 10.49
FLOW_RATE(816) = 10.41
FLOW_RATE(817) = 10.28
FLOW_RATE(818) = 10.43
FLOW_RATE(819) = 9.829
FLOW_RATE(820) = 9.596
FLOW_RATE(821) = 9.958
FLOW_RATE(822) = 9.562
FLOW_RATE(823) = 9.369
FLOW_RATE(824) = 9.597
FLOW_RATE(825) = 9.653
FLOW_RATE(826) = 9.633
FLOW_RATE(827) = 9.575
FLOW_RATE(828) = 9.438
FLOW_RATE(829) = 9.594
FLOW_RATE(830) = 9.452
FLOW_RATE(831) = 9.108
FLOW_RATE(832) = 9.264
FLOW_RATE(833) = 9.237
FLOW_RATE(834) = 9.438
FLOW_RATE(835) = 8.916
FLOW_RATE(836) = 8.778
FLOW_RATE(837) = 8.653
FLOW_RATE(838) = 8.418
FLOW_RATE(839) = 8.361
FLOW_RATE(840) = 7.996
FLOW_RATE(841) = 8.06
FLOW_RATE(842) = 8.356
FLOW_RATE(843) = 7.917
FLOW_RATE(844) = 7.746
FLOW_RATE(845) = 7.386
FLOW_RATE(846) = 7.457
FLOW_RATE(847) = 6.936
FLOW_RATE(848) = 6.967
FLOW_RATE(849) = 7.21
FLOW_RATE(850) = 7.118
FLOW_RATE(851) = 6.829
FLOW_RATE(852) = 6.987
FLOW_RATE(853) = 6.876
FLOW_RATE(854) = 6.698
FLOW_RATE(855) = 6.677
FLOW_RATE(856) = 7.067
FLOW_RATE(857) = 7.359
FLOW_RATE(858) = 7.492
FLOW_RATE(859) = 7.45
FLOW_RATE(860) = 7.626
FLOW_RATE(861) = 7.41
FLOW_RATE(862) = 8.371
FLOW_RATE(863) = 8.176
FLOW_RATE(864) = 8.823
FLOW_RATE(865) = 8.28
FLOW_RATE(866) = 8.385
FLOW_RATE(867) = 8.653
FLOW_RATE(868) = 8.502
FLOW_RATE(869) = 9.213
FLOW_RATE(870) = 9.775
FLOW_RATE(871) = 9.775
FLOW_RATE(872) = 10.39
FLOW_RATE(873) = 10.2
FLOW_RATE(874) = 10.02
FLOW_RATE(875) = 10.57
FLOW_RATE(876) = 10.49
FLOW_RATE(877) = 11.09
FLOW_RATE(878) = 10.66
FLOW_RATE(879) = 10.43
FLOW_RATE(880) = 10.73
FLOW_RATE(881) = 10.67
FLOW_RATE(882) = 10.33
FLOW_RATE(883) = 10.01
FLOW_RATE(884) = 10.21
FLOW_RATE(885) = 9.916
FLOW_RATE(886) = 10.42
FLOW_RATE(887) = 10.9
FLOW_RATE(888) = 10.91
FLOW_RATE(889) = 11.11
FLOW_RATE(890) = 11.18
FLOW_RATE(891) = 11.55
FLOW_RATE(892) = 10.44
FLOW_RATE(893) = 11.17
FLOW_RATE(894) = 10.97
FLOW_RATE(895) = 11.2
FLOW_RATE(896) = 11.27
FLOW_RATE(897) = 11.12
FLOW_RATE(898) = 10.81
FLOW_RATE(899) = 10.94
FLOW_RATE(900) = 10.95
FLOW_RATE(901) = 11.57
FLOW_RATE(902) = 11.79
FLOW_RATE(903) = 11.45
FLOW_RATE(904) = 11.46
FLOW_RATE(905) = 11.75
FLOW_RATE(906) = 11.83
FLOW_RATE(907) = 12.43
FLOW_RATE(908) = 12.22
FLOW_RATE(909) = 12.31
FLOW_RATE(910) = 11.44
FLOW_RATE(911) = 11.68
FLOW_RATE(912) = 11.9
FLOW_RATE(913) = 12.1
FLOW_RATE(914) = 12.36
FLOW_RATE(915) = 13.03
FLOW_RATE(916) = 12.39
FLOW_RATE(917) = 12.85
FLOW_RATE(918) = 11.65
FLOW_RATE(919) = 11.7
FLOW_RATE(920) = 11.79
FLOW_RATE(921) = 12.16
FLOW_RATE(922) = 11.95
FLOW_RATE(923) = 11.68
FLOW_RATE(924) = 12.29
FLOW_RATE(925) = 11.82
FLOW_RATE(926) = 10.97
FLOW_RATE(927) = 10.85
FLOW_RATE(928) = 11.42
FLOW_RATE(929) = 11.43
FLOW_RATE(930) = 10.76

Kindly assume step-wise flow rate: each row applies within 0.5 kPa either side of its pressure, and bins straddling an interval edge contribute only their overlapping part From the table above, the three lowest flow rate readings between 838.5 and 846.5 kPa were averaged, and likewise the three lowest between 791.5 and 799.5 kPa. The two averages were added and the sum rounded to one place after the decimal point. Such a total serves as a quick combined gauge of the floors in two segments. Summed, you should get 12.5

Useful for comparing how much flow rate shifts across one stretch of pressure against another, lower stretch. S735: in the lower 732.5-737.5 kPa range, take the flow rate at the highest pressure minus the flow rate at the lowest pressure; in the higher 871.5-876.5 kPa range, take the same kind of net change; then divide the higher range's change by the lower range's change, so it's -0.3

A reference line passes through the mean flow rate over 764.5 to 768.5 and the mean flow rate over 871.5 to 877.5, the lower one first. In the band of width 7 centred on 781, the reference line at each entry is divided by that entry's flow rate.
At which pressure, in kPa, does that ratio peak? 784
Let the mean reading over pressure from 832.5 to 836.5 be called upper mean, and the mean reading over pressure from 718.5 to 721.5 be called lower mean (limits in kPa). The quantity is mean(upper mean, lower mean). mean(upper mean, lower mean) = 10.8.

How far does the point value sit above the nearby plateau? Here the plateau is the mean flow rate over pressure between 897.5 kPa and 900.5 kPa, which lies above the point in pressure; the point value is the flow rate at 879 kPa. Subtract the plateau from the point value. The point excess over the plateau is -0.5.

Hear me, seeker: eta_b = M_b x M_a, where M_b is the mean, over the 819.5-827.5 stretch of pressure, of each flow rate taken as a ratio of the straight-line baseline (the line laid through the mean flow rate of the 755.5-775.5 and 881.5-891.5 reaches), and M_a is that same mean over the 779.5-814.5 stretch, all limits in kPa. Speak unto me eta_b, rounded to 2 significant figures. 0.66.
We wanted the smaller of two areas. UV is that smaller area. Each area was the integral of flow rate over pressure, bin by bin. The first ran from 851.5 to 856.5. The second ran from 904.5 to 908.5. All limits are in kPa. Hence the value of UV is 34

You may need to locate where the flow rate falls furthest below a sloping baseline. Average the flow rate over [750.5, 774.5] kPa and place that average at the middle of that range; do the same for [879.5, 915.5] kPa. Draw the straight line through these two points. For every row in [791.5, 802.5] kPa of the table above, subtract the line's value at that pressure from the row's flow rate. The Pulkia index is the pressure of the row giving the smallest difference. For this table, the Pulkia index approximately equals 792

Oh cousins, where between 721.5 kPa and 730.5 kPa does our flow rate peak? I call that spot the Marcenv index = 723 kPa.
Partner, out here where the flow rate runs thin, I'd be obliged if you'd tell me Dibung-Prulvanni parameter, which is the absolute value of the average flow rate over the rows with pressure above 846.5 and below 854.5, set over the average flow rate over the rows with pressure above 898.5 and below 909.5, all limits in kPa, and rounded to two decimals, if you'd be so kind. 0.59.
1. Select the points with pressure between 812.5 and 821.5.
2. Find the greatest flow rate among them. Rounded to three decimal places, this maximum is 11.090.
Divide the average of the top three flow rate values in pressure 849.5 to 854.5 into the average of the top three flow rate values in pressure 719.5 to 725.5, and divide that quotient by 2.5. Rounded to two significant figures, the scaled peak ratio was 0.71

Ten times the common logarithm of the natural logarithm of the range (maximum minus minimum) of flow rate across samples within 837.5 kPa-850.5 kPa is -4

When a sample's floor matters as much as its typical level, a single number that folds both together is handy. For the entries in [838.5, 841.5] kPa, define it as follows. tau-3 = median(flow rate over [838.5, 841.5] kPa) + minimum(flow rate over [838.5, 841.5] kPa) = 16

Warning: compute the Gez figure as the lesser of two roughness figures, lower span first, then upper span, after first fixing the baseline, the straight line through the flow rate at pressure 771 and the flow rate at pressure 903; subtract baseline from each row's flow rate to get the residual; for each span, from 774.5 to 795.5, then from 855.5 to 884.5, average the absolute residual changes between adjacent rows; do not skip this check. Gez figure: 0.32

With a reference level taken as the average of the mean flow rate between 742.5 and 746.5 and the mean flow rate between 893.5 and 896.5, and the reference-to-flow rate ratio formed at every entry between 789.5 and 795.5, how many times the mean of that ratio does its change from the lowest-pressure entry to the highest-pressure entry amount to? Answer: -0.11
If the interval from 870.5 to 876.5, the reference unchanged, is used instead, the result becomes -0.07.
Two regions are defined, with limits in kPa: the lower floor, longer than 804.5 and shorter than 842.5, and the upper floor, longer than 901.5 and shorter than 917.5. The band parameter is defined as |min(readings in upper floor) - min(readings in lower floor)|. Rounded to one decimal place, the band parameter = 3.4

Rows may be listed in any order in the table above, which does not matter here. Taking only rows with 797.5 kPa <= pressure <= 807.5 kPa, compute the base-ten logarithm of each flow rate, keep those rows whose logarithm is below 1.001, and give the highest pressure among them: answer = 807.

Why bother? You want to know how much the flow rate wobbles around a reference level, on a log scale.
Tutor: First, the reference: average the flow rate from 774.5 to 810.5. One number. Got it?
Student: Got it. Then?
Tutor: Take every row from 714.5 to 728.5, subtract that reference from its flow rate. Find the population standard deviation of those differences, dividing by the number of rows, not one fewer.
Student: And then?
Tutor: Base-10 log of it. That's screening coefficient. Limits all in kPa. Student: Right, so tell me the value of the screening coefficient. -0.38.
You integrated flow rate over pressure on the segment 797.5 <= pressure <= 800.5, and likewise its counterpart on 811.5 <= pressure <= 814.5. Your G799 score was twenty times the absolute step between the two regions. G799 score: 253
